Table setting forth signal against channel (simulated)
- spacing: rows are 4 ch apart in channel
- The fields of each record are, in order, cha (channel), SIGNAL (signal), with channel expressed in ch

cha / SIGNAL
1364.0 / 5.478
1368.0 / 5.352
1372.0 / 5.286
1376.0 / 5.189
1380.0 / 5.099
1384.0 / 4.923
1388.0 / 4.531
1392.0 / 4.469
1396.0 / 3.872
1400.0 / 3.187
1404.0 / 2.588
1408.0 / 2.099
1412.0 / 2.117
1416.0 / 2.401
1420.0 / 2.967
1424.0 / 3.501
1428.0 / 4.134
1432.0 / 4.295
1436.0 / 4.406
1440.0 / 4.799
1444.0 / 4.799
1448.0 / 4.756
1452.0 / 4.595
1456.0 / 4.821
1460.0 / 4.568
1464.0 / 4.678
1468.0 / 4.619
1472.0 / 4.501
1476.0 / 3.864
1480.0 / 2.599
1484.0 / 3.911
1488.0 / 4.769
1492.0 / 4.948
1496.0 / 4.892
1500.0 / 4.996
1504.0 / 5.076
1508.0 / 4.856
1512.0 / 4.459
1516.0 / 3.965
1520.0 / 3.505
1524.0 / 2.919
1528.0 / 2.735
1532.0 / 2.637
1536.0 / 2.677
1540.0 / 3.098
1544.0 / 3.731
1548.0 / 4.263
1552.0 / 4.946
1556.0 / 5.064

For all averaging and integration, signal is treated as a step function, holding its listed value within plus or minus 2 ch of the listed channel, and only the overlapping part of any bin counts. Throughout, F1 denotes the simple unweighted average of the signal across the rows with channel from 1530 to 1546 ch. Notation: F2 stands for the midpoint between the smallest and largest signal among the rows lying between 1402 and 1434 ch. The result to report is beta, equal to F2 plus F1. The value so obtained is 6.2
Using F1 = 3.0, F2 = 3.2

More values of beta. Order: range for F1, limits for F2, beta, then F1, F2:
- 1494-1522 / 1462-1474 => 9.1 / 4.5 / 4.6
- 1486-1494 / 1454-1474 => 9.5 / 4.9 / 4.7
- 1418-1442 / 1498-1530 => 7.9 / 4.0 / 3.9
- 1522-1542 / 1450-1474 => 7.5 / 2.8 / 4.7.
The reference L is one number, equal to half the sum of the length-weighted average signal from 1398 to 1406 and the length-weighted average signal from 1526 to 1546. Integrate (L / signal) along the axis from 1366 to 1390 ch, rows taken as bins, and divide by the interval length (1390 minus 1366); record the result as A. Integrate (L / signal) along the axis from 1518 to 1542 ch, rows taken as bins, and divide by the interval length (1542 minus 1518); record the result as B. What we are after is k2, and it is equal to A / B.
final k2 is 0.6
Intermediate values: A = 0.58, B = 1.01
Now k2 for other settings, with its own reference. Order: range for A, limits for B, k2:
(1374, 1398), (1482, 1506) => 1.0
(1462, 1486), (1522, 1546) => 0.8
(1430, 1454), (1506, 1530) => 0.8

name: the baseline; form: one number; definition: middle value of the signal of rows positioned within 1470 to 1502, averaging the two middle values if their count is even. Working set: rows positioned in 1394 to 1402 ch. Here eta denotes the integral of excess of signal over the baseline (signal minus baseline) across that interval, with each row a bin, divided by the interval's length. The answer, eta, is -1.11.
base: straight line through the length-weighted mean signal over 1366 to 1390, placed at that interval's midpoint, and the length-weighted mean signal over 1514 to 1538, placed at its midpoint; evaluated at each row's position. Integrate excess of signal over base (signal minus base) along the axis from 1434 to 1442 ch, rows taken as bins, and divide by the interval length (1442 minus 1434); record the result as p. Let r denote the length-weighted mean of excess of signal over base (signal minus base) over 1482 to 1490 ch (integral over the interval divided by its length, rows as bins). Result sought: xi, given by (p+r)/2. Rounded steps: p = 0.35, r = 0.7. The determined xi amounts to 0.5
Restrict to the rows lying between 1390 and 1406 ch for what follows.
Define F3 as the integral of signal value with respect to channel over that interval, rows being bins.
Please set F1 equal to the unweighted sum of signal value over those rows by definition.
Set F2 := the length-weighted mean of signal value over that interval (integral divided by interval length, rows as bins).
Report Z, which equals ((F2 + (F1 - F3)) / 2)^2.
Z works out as 377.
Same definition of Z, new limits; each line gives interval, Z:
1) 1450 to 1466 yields 658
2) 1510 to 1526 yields 417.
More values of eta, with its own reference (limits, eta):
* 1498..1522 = -0.16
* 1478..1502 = -0.28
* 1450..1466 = 0.03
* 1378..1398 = -0.06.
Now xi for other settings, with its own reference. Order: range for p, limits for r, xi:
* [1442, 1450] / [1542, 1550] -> 0.9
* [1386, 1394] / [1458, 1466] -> 0.1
